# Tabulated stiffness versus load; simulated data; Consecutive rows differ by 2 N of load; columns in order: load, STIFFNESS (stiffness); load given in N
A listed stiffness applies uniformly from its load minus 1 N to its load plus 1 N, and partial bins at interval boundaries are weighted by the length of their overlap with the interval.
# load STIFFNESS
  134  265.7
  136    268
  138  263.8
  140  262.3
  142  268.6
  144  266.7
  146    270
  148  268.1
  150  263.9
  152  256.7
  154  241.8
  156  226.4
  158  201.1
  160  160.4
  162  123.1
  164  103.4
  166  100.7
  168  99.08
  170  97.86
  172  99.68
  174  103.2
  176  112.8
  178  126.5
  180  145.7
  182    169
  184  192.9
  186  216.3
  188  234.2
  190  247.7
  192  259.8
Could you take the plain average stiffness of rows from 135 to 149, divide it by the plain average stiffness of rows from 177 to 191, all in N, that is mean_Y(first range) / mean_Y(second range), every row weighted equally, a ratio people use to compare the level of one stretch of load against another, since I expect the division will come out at 1.4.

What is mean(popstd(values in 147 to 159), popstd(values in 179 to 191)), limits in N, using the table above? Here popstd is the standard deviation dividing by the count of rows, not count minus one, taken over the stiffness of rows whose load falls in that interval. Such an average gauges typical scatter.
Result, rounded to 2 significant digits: 30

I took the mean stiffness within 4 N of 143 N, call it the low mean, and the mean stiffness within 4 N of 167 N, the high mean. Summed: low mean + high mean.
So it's 367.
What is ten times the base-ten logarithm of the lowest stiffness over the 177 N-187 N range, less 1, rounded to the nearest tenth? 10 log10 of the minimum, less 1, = 20.0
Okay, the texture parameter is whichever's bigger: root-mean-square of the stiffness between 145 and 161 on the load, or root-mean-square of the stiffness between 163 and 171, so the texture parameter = 239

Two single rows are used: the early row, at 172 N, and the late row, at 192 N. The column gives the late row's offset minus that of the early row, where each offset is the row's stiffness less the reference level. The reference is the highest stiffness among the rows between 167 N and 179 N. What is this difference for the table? 160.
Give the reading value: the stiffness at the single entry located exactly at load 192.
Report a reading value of 259.8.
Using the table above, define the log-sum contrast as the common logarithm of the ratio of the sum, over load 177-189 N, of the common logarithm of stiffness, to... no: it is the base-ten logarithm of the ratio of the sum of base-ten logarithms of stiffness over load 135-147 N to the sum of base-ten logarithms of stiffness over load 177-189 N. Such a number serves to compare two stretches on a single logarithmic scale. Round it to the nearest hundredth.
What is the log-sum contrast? 0.03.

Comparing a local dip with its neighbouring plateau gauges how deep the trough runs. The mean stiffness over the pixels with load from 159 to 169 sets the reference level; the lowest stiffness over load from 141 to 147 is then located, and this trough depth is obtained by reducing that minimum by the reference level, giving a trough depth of 149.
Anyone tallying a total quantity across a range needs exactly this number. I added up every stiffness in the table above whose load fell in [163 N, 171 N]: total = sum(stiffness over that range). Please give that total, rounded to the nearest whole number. 401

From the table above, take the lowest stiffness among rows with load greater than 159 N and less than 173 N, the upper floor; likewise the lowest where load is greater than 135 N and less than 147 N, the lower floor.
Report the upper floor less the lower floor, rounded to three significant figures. -164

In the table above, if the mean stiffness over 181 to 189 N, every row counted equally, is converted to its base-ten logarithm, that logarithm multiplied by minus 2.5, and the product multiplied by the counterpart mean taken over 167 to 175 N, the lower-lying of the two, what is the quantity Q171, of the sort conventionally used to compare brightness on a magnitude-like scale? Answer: -577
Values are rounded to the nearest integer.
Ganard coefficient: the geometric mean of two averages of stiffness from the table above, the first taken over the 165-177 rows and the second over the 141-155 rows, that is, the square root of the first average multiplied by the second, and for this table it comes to 164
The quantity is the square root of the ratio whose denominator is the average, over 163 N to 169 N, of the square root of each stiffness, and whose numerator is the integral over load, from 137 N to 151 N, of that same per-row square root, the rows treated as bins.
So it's 4.8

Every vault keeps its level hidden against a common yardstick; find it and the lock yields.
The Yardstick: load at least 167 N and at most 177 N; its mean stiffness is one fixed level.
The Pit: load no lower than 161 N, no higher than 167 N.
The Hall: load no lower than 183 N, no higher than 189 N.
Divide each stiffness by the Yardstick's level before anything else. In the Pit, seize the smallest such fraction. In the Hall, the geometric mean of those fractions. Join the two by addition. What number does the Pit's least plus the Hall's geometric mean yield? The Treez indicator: 3.1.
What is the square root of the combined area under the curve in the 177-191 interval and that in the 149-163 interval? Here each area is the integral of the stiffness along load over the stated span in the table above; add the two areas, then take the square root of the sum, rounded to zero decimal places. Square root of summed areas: 75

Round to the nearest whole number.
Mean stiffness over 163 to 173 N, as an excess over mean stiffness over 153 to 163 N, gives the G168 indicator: -90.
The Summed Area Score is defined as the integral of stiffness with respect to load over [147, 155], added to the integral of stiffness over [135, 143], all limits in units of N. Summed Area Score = 4186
